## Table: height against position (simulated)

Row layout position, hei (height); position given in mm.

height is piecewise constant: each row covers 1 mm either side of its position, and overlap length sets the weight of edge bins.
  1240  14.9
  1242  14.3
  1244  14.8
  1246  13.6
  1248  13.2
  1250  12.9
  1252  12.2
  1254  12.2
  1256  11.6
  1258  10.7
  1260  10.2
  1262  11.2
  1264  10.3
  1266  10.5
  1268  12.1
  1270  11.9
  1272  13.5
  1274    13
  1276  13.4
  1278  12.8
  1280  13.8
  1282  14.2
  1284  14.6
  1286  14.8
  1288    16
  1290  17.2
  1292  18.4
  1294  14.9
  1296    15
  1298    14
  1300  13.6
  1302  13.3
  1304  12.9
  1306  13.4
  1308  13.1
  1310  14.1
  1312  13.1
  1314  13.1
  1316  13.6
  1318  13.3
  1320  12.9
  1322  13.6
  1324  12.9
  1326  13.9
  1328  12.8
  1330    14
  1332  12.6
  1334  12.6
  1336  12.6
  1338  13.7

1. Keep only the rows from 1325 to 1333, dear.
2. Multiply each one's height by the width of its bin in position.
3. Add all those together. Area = 107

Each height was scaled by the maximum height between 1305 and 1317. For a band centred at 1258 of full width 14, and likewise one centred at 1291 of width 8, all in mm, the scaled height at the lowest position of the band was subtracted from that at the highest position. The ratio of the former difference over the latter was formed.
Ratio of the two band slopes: 1.7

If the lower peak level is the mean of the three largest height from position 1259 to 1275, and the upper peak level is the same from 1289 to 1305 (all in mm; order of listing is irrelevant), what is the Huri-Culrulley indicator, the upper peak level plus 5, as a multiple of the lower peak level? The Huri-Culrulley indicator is 1.70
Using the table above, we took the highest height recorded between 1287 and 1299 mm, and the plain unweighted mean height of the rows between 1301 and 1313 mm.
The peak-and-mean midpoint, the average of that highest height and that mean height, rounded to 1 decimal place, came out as 15.9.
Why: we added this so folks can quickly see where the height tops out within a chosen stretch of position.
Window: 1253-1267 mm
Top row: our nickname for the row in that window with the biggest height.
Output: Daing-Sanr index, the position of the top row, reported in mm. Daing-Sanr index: 1254 mm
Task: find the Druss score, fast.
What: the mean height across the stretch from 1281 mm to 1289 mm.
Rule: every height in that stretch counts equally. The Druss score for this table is 14.9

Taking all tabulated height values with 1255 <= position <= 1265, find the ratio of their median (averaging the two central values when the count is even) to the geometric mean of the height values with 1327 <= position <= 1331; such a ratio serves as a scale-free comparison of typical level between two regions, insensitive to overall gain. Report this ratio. 0.80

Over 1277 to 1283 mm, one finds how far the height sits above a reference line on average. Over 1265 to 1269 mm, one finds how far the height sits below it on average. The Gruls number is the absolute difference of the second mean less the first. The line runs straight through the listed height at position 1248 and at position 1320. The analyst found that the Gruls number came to 1.3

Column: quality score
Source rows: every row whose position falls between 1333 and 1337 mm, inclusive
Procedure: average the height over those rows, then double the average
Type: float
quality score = 25.2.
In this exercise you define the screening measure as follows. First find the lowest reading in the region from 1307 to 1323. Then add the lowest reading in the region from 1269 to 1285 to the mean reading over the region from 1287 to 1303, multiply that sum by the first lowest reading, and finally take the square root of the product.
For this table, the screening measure 18.7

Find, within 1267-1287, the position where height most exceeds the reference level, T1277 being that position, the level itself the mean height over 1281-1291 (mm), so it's 1286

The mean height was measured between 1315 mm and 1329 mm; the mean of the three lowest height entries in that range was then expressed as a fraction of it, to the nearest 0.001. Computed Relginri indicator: 0.968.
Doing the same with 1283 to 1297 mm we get 0.932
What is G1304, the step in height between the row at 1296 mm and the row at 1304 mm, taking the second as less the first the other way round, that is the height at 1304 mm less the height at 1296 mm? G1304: -2.1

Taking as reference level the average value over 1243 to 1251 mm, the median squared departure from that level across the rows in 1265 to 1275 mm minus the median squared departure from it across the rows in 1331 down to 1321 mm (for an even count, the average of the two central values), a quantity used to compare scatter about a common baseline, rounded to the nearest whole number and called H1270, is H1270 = 2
